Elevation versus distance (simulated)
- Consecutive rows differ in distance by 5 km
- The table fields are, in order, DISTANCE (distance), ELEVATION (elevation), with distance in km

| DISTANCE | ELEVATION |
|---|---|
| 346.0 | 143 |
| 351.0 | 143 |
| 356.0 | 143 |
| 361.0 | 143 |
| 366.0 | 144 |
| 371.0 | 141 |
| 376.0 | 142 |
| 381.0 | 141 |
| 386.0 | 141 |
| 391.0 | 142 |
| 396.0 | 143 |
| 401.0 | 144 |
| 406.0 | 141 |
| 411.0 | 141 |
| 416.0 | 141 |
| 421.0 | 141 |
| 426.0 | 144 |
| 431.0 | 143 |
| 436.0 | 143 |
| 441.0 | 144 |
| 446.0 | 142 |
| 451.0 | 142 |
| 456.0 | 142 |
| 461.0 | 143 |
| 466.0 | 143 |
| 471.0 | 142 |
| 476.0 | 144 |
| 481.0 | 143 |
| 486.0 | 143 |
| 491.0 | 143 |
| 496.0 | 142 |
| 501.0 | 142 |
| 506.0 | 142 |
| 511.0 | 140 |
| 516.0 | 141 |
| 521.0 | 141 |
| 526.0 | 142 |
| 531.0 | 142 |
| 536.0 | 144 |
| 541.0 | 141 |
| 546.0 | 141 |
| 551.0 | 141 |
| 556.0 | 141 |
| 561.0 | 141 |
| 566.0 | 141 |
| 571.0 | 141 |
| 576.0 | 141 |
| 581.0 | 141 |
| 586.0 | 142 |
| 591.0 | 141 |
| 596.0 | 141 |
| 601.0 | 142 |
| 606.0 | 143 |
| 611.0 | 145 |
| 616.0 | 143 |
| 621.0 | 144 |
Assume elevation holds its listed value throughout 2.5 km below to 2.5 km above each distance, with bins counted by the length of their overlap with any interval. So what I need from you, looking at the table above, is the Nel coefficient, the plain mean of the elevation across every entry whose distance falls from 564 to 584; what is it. 141.0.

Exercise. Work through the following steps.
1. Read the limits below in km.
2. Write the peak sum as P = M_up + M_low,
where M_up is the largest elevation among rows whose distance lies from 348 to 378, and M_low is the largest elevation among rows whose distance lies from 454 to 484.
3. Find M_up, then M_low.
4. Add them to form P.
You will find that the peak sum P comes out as 288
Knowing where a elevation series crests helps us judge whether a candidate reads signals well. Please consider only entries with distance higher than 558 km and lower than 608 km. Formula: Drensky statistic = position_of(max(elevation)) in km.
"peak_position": 606.0 km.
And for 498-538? 536.0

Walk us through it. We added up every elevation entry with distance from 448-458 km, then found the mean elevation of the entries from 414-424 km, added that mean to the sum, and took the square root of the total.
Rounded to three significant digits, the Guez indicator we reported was 20.6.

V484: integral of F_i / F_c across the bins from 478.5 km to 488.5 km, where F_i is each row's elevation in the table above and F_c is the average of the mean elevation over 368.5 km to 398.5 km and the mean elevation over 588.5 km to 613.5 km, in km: 10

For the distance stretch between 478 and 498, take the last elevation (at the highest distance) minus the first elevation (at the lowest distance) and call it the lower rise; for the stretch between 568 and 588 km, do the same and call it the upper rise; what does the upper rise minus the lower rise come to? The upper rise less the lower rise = 2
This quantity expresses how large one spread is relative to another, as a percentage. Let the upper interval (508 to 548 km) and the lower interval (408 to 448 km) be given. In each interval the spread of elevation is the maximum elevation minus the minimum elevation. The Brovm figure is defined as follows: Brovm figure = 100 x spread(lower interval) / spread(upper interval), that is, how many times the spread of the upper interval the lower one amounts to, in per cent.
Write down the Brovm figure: 75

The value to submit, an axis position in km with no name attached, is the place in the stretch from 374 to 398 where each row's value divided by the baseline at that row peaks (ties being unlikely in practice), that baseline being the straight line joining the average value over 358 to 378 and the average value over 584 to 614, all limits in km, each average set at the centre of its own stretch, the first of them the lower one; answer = 396.0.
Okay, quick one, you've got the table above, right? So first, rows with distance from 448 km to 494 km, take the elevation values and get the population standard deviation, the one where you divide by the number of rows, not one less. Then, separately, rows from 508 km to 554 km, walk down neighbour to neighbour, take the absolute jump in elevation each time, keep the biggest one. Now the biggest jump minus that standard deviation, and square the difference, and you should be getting 5.6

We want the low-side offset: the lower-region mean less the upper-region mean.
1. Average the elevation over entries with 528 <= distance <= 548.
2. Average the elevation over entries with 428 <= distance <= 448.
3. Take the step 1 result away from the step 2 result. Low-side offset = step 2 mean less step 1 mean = 1.0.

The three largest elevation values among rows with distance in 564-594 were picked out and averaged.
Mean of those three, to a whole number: 141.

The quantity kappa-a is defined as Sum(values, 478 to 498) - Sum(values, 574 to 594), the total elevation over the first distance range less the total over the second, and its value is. 6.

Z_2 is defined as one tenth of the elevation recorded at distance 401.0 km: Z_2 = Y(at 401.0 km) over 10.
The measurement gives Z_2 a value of 14.4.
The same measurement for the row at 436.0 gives 14.3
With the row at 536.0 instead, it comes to 14.4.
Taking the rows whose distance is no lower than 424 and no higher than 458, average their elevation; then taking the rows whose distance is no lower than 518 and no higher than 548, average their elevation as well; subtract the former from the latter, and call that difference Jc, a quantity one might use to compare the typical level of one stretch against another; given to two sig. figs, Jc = -1.0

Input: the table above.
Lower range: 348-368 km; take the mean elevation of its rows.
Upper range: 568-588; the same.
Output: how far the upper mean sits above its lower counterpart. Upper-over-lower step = -2.0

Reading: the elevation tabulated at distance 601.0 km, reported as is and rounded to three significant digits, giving 142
